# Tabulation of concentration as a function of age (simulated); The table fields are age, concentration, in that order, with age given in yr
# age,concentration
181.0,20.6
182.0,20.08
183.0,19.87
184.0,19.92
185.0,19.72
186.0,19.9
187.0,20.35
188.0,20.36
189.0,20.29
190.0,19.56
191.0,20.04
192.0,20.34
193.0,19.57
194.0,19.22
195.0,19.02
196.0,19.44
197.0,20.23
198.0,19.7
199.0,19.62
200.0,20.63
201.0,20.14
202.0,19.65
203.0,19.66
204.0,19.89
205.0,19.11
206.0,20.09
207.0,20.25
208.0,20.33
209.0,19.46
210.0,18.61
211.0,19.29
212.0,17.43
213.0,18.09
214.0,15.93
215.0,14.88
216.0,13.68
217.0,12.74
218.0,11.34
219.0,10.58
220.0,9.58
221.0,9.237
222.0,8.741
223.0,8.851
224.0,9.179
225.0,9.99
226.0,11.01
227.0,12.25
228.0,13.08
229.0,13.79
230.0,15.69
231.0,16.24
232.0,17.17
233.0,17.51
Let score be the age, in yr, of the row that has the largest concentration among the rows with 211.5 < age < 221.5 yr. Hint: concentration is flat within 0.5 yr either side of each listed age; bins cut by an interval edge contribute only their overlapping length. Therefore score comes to 213.0 yr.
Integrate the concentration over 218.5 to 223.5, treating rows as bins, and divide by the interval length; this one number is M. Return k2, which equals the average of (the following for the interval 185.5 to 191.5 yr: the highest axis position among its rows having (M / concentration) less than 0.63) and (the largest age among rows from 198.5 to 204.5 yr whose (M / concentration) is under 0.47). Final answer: 196.0 yr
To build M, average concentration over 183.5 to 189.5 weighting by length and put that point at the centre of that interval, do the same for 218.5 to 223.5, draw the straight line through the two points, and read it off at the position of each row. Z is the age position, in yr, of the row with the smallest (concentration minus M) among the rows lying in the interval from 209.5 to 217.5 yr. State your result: 217.0 yr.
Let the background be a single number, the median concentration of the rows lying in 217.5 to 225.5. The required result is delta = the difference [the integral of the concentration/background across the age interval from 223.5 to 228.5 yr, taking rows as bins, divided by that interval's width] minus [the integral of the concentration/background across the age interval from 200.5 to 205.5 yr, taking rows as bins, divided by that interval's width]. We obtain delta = -0.9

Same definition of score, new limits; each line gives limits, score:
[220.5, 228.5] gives 228.0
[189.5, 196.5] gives 192.0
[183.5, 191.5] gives 188.0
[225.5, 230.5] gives 230.0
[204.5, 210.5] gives 208.0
